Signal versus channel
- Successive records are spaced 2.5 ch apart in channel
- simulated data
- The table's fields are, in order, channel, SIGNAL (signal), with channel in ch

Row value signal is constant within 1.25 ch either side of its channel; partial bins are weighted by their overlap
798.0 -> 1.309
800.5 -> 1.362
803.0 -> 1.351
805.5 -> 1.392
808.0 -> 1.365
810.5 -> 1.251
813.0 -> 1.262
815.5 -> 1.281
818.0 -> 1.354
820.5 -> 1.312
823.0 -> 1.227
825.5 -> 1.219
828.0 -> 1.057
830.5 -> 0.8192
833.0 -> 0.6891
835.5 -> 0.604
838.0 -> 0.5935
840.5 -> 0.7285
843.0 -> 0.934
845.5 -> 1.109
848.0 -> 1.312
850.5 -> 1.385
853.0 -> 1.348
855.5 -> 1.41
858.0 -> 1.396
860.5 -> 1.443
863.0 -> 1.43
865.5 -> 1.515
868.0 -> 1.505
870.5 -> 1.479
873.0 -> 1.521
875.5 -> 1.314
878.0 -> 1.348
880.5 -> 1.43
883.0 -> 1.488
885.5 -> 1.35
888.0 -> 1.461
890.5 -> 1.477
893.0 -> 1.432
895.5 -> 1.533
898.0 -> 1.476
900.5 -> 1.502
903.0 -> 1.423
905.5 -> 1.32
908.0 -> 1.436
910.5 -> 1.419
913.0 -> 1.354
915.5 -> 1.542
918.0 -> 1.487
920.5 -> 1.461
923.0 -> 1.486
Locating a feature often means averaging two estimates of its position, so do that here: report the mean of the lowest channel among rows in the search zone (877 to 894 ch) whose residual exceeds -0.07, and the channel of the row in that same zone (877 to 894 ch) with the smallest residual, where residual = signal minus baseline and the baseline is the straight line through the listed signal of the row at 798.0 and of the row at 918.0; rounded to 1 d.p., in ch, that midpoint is 883.0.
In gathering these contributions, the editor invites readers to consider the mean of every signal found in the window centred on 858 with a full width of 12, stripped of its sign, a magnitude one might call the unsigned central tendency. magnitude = 1.41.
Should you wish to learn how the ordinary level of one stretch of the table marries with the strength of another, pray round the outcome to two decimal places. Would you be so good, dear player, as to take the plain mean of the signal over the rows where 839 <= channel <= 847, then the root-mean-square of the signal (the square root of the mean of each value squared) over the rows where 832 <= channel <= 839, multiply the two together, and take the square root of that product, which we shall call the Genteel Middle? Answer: 0.76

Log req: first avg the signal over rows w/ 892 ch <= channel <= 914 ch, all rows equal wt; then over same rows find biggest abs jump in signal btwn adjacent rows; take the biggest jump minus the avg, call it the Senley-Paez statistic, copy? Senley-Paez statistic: -1.32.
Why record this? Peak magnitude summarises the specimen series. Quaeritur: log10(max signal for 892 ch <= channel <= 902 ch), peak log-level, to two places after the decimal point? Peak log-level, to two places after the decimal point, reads 0.19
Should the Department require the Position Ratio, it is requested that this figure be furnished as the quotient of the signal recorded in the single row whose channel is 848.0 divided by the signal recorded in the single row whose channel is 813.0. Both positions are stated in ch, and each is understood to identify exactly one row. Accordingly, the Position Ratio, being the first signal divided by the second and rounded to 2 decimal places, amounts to 1.04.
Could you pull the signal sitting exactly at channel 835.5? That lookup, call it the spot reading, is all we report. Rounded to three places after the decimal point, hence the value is 0.604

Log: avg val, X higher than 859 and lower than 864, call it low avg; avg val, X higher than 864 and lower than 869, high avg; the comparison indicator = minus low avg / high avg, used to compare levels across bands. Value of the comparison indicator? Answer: -0.95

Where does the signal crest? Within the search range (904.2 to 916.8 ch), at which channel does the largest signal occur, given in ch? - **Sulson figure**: 915.5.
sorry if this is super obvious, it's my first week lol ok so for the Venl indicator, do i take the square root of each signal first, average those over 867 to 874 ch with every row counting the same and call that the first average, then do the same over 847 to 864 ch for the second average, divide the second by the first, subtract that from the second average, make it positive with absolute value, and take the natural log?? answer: -1.53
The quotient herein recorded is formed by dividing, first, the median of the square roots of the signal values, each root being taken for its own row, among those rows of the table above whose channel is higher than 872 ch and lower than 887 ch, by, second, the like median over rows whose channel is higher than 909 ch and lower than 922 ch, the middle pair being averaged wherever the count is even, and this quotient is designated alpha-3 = 0.98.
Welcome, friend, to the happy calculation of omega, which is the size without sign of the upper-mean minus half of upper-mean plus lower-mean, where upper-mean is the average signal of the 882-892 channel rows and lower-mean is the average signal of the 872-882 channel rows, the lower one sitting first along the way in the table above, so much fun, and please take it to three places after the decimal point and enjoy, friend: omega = 0.020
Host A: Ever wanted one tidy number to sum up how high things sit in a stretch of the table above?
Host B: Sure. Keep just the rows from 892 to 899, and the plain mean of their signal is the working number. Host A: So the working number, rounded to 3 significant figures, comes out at 1.48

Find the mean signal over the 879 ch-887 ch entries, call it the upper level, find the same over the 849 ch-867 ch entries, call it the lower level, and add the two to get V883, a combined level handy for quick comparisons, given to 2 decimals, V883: 2.84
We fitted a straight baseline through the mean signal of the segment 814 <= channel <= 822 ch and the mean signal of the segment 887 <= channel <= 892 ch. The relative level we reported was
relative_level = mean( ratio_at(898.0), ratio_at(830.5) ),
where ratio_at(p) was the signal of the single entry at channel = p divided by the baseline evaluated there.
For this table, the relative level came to 0.80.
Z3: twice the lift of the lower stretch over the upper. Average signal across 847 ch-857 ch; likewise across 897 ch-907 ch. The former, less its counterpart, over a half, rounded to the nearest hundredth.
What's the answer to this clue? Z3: -0.13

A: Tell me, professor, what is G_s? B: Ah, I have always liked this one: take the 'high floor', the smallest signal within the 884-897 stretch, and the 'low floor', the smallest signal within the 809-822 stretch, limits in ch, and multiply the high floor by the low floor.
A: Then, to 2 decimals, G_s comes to 1.69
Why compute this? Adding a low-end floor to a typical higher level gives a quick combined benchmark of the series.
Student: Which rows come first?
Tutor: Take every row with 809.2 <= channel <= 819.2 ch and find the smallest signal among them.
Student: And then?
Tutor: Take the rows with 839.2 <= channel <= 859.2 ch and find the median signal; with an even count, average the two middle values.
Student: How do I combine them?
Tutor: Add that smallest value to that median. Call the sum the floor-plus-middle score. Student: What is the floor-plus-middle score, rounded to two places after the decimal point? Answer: 2.58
